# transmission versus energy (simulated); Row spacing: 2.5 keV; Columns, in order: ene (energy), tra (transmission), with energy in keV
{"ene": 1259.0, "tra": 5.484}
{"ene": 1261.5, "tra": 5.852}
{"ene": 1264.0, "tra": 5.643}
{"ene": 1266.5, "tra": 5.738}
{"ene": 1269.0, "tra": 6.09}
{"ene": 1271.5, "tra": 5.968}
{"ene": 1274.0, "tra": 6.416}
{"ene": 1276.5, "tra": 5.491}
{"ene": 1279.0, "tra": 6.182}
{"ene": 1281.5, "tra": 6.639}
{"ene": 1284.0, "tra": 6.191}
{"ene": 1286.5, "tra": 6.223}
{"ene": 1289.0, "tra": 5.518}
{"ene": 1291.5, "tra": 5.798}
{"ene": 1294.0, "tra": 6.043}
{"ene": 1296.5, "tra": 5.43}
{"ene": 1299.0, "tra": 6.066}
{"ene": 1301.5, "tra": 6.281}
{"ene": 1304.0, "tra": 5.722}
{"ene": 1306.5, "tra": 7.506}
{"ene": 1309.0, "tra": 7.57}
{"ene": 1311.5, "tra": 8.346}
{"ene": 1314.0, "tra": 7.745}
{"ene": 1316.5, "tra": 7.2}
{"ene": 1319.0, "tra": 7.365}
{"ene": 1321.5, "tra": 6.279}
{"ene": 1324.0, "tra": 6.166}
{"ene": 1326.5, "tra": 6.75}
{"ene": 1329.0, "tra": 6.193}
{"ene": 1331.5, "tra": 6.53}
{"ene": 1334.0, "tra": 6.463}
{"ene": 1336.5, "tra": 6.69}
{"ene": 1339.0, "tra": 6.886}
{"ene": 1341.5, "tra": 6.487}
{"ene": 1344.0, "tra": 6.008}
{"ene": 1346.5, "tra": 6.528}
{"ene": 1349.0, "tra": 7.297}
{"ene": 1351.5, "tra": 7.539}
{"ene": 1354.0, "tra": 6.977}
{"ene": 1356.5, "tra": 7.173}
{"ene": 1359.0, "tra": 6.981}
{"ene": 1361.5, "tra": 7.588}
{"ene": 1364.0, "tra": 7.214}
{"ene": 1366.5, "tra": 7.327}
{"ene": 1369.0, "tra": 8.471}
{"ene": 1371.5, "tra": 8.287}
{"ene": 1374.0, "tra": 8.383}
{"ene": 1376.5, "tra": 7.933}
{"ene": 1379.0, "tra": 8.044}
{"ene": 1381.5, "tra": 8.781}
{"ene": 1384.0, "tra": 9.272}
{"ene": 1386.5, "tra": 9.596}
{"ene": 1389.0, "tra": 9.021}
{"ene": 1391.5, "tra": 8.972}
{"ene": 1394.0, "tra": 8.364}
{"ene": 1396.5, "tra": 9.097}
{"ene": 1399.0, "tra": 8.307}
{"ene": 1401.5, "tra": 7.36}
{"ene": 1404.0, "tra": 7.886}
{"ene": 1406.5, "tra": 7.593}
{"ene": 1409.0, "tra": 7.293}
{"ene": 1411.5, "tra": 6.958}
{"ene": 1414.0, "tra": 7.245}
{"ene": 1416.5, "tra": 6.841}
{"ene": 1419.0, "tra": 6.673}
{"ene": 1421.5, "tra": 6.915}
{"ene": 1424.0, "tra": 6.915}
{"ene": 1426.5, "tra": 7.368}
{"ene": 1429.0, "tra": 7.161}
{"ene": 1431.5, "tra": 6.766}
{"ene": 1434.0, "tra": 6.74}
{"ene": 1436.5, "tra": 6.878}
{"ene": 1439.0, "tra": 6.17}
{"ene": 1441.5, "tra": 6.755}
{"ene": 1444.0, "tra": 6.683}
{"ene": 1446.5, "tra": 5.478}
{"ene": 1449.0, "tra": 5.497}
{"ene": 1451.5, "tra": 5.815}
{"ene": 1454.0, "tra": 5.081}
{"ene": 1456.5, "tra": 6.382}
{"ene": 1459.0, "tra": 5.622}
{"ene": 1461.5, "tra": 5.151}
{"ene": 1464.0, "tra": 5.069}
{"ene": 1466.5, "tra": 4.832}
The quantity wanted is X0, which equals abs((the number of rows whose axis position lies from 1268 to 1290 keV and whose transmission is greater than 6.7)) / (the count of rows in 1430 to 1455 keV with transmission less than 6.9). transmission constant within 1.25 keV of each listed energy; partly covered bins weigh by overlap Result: 0.0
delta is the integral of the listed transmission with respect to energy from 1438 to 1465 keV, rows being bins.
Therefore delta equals 156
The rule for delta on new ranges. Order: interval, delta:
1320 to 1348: 181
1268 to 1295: 163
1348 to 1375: 204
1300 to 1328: 195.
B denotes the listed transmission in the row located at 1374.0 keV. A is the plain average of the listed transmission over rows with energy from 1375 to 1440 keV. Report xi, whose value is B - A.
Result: 0.7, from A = 7.70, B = 8.383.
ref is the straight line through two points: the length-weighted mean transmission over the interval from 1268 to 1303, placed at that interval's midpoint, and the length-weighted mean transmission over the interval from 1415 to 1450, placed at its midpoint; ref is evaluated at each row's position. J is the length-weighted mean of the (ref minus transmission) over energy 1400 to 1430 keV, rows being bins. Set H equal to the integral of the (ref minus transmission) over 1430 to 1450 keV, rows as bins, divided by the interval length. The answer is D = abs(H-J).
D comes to 0.9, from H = 0.3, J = -0.6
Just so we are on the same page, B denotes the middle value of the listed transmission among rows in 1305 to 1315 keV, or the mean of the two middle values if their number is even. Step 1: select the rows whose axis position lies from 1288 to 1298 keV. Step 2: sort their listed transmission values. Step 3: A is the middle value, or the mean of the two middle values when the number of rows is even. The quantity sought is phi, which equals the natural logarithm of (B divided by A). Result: 0.3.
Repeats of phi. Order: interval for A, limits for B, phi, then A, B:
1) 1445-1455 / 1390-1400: 0.5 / 5.5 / 8.7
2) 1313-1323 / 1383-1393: 0.2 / 7.3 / 9.1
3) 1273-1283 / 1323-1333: 0.0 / 6.3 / 6.4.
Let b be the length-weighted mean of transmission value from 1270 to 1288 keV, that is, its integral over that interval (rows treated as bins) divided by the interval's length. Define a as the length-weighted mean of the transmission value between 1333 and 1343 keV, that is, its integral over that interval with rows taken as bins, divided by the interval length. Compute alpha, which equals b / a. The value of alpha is 0.93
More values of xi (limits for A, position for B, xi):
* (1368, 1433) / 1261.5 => -2.1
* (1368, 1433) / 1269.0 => -1.8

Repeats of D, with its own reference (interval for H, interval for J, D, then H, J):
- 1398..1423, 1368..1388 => 1.4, -0.7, -2.2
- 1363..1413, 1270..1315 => 1.4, -1.8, -0.3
